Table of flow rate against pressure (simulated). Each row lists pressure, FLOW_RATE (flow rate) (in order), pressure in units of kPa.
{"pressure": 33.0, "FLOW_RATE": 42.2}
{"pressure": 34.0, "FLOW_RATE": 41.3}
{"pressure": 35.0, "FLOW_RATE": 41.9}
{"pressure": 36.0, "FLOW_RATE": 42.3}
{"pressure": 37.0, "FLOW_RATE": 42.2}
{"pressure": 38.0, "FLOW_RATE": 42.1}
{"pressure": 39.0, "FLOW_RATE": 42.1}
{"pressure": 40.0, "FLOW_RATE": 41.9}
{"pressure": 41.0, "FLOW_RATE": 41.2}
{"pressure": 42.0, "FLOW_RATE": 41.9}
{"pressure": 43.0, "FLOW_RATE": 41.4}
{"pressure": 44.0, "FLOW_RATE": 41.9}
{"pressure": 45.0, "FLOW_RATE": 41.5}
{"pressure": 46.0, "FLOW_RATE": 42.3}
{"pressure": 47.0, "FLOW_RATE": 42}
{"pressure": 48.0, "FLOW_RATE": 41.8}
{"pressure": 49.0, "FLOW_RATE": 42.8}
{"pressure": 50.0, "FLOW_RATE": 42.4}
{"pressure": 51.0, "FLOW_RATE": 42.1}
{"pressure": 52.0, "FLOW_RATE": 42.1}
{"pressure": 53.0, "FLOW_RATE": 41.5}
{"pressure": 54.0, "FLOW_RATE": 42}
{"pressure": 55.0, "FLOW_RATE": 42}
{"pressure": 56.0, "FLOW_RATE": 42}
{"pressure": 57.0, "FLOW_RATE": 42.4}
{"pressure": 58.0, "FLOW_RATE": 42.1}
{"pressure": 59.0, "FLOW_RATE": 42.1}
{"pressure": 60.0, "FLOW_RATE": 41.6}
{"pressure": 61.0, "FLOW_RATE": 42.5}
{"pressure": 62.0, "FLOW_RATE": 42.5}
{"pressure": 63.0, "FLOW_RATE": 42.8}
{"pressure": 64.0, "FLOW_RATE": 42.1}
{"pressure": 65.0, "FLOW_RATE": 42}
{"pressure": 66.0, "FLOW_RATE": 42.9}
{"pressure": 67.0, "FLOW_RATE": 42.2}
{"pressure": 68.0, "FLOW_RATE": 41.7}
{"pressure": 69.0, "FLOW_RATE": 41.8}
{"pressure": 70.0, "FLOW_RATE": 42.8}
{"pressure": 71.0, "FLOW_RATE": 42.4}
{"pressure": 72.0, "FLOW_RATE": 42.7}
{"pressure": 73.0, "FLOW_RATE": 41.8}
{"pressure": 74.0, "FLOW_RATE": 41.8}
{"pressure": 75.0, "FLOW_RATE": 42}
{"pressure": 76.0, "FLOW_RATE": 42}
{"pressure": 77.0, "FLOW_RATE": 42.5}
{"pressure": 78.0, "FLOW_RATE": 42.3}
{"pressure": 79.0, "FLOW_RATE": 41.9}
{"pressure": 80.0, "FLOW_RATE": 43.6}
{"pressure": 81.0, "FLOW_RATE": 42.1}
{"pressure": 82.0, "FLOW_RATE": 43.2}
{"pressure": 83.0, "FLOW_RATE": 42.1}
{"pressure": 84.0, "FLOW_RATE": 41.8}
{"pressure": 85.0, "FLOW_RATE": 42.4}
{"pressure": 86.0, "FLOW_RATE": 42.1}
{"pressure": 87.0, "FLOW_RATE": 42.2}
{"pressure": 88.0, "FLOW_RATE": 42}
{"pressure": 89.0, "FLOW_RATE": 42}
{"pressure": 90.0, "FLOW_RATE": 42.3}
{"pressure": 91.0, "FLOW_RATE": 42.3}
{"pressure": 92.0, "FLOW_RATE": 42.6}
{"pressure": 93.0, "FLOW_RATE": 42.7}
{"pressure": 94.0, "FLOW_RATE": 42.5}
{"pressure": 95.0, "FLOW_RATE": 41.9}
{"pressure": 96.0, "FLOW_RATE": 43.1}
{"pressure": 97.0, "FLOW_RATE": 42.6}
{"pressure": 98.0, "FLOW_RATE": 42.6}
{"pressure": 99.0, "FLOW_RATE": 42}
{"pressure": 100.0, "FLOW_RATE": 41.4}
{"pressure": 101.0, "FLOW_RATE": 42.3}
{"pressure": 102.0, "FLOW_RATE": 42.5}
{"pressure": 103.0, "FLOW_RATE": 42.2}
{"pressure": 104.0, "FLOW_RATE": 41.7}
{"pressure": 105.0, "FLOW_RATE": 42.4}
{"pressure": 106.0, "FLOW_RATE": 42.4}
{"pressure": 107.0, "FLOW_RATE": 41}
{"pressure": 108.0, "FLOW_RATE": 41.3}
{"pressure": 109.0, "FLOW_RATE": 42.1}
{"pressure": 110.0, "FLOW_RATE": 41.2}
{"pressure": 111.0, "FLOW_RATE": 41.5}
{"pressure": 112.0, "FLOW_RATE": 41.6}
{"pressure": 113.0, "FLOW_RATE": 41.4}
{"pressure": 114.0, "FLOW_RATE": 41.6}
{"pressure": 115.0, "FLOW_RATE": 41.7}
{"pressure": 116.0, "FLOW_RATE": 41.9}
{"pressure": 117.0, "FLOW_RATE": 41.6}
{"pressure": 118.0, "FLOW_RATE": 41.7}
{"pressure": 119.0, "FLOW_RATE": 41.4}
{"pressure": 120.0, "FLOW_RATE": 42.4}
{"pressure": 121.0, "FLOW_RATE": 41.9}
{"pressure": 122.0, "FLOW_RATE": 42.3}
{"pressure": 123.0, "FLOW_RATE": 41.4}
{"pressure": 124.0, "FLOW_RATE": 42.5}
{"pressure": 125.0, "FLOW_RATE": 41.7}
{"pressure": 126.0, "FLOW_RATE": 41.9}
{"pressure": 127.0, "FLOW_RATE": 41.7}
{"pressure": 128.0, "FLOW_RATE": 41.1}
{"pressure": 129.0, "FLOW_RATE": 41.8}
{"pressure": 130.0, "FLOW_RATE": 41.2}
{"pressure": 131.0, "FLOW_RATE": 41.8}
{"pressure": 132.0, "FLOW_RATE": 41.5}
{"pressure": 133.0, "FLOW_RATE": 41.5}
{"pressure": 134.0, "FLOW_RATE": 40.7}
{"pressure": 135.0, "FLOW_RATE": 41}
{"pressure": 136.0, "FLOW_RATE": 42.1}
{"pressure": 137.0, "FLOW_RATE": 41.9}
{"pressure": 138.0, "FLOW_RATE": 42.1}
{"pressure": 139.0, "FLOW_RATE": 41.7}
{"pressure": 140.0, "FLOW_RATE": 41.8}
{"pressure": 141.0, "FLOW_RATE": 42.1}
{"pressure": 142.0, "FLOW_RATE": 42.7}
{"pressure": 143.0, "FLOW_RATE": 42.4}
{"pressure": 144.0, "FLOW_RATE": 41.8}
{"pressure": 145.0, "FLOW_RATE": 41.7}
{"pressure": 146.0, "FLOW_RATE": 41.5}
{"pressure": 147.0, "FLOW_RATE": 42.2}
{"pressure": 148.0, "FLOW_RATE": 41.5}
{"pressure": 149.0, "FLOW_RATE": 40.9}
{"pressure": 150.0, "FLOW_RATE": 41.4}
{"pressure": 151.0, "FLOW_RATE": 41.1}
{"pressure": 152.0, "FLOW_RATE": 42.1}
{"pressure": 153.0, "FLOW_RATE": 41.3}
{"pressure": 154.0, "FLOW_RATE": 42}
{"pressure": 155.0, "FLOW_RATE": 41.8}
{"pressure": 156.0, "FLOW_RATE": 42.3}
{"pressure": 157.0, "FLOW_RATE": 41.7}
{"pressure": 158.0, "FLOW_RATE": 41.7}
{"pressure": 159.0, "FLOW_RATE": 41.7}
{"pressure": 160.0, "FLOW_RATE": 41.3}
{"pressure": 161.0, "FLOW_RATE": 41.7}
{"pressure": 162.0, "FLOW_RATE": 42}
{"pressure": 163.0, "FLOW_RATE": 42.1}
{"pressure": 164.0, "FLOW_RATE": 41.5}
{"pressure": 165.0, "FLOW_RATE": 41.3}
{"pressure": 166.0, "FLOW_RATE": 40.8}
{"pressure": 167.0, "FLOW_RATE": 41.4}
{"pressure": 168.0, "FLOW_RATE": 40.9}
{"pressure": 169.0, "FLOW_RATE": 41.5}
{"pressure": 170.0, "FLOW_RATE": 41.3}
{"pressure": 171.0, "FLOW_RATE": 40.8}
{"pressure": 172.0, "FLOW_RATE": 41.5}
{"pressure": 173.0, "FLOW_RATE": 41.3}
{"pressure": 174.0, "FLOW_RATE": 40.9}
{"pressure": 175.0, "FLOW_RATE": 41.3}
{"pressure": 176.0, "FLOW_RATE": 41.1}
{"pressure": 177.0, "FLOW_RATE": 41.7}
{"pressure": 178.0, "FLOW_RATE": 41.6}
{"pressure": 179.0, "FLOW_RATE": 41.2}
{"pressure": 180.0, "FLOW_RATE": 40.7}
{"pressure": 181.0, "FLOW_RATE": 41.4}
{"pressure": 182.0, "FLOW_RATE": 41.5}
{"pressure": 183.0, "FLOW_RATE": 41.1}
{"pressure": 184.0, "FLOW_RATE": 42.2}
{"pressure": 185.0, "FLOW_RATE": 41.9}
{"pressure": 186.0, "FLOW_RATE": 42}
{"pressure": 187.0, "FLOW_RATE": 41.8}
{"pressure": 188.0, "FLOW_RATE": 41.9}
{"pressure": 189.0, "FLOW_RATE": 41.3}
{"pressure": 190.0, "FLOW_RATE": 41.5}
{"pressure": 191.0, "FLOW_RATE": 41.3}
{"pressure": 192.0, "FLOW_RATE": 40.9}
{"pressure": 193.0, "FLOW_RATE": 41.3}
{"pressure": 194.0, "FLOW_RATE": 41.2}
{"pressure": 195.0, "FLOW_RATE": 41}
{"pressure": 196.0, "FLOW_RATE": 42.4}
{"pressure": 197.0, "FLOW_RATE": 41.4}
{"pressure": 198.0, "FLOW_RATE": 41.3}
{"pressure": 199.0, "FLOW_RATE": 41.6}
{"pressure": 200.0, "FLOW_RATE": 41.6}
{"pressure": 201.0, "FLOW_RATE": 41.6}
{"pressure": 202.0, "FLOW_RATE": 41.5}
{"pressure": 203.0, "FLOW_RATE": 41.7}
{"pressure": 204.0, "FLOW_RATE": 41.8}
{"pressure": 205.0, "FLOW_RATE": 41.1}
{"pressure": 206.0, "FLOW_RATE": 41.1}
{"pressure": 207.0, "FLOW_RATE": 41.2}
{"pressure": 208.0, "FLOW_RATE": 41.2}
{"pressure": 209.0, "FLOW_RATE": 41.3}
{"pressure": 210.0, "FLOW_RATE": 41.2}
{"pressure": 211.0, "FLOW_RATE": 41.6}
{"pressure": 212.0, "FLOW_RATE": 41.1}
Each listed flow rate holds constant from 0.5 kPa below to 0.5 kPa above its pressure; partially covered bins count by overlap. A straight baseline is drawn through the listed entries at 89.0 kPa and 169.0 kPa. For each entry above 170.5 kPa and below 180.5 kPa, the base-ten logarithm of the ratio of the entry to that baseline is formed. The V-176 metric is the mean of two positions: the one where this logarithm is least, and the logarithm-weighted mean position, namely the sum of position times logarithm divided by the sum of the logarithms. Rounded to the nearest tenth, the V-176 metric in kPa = 177.6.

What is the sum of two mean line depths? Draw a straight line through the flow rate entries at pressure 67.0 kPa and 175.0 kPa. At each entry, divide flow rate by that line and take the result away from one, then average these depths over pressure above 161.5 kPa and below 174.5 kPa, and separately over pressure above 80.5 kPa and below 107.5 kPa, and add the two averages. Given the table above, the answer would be -0.0056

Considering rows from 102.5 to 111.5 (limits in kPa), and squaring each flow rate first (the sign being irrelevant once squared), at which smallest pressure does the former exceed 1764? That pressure 103.0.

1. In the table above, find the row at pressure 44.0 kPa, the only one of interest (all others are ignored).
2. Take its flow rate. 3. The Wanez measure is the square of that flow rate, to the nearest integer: 1756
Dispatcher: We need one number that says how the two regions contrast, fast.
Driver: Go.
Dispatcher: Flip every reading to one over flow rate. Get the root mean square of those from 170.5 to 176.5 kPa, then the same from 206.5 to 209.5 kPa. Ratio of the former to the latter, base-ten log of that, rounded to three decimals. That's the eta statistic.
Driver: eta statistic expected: 0.001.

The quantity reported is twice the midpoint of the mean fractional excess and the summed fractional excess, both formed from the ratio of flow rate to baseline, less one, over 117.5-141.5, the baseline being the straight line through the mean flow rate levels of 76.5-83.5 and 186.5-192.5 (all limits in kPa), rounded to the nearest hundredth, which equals -0.19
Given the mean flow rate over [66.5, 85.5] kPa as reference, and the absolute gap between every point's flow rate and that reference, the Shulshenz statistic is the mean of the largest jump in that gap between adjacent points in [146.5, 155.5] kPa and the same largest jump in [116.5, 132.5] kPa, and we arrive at 0.92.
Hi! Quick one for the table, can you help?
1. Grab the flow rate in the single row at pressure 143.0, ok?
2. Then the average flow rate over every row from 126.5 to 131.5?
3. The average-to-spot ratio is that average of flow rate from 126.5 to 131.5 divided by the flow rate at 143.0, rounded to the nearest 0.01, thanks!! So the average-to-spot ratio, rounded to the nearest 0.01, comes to 0.98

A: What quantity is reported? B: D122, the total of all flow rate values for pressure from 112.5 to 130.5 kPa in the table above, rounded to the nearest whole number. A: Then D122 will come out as 751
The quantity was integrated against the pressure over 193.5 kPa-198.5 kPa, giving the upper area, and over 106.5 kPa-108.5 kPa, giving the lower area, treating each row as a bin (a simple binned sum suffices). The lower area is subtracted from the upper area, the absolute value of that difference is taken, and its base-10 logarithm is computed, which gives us 2.1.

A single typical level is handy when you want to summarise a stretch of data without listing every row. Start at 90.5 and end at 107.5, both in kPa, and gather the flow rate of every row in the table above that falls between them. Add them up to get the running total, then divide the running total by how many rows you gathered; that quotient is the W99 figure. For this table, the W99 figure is 42.2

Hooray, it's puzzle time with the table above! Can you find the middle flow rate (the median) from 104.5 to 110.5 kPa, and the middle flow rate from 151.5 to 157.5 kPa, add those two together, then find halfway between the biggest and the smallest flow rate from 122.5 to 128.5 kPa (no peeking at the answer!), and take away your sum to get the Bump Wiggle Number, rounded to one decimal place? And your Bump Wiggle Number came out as -41.8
